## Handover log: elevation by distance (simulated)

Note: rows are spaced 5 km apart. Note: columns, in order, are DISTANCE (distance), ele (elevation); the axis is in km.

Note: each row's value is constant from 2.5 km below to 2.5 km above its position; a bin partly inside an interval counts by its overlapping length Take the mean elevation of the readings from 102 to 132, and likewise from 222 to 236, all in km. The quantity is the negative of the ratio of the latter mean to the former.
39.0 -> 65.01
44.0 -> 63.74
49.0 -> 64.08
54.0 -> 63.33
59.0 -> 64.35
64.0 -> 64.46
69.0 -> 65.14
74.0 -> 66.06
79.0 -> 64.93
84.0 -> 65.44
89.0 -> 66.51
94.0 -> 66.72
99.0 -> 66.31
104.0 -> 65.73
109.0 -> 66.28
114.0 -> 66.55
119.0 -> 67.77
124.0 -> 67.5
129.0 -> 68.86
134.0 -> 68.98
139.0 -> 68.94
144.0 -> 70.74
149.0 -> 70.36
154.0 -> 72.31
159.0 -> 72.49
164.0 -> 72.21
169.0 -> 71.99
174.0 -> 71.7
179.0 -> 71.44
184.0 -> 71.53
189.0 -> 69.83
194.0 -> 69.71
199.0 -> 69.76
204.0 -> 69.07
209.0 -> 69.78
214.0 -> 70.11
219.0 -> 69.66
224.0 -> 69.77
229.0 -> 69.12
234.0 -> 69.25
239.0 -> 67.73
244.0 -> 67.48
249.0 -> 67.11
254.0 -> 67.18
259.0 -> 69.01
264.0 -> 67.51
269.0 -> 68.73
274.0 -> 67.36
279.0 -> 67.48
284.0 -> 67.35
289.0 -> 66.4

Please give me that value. -1.03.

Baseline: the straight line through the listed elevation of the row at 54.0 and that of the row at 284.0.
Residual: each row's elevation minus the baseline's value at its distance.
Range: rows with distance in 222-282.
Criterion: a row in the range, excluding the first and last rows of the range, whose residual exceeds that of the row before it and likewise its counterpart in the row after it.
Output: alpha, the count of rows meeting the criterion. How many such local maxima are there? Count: 3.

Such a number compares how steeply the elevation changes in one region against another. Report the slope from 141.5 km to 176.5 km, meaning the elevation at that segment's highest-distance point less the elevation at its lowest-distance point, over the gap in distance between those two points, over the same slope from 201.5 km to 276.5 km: -1.31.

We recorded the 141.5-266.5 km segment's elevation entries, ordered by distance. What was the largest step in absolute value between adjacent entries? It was 1.95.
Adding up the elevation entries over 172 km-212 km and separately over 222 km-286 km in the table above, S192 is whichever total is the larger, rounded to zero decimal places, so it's 885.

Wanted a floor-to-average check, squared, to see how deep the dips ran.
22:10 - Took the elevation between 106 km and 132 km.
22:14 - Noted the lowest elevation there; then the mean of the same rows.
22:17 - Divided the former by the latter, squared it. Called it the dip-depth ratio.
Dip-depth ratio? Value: 0.967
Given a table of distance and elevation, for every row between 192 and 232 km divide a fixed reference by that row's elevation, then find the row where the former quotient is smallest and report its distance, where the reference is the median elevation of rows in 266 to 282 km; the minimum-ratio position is 214.0 km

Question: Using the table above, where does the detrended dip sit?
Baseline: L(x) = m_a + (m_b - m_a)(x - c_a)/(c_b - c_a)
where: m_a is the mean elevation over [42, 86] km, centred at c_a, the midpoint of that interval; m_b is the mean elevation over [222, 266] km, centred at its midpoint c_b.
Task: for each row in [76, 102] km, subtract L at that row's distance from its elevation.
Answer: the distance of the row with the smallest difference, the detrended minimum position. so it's 79.0 km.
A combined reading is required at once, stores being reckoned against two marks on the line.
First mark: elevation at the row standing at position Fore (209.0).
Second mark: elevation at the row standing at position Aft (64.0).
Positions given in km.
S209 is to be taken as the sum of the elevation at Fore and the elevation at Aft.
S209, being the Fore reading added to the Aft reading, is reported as 134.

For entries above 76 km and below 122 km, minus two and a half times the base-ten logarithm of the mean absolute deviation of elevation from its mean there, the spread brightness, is 0.58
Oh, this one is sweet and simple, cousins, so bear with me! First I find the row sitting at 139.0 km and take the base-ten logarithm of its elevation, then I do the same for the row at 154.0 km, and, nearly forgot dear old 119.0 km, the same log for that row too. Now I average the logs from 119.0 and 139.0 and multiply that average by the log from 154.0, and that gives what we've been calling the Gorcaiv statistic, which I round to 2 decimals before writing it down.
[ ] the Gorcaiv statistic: 3.41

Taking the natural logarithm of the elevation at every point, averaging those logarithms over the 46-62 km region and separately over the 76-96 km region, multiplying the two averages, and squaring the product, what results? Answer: 303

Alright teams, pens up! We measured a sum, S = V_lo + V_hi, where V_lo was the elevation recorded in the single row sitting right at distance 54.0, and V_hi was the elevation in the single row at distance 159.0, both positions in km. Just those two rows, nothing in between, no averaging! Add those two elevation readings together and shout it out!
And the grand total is 136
